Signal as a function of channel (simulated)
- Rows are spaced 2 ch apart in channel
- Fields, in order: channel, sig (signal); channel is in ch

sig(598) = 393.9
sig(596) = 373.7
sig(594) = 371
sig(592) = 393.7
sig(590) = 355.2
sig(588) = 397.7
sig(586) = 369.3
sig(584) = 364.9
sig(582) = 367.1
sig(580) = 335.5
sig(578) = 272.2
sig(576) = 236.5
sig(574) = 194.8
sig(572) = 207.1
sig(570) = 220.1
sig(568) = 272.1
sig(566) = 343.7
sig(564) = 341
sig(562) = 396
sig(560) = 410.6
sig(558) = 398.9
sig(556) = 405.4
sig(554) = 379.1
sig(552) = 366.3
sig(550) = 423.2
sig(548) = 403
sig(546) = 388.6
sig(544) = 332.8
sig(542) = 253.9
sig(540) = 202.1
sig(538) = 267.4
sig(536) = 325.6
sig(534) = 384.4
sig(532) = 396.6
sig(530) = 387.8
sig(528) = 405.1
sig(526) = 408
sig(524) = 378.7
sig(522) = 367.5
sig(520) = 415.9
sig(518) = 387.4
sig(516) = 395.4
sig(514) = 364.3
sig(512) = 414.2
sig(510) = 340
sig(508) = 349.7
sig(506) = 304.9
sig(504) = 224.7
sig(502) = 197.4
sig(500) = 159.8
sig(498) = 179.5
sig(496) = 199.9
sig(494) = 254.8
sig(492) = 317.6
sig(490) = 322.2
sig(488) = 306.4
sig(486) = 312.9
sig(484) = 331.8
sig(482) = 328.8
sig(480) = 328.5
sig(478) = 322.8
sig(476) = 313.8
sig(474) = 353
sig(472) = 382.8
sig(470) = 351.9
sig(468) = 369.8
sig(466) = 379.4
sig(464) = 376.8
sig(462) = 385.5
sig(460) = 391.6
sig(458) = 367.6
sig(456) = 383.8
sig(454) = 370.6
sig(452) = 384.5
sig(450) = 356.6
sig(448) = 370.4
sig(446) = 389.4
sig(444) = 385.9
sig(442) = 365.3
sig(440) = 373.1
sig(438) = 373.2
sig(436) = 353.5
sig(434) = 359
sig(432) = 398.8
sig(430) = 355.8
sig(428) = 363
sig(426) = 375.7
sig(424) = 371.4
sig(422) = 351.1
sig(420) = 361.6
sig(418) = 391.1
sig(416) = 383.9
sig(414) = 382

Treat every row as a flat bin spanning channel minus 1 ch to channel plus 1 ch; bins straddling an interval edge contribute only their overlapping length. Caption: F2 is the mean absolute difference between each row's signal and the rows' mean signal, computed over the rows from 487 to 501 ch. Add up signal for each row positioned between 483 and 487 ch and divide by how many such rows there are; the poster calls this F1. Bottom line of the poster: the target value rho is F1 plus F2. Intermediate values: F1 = 322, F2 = 59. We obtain 381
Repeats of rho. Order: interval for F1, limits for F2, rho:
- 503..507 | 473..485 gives 273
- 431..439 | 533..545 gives 424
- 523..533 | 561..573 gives 459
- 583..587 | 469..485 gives 385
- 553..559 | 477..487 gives 400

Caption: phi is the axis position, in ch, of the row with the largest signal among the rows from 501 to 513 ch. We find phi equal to 512 ch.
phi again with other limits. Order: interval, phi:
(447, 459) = 452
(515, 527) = 520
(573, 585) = 582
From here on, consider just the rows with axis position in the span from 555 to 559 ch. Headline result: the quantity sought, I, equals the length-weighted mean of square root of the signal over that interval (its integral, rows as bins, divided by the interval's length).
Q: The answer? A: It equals 20.1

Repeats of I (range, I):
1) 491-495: 16.9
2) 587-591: 19.4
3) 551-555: 19.3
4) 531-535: 19.8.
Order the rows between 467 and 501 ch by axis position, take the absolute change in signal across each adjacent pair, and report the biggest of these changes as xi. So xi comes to 63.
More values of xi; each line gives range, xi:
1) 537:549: 79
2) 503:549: 80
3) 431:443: 40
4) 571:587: 63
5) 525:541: 65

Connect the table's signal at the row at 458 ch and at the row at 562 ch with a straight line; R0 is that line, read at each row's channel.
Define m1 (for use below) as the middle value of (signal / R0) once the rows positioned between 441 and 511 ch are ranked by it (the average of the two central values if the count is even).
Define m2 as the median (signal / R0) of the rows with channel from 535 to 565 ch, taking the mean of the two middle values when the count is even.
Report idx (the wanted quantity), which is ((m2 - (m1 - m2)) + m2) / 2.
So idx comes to 0.99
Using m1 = 0.92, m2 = 0.96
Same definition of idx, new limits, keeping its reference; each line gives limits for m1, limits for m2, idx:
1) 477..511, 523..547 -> 1.06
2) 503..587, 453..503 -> 0.86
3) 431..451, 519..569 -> 0.97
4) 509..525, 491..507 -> 0.34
